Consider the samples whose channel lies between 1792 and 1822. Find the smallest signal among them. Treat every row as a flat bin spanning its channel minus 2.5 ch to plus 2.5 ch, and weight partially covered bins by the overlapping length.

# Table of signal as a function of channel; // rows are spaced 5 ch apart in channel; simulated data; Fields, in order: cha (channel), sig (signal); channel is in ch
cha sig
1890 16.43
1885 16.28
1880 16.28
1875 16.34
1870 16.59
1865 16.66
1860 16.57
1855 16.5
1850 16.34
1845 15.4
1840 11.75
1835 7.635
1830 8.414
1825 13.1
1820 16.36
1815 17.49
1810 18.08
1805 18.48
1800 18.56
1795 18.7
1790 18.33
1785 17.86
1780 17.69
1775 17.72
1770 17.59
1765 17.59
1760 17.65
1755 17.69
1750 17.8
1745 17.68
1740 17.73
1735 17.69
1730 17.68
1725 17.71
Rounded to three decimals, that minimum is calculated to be 16.360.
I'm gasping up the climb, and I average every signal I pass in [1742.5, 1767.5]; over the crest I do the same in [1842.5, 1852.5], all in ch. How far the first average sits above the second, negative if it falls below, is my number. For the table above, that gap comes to 1.8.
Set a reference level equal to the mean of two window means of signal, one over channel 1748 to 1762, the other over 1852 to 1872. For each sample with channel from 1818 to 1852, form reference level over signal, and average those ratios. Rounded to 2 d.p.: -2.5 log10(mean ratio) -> -0.42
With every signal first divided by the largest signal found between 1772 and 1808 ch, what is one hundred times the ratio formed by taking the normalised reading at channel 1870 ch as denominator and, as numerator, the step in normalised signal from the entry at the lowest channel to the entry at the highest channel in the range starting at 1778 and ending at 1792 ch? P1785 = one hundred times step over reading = 3.9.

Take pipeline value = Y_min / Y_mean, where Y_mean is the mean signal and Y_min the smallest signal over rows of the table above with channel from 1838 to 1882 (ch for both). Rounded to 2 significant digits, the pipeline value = 0.74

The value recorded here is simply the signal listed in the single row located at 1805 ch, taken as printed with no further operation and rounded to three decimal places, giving 18.480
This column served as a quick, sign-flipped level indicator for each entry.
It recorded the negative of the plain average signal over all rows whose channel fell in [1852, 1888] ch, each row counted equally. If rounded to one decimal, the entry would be -16.5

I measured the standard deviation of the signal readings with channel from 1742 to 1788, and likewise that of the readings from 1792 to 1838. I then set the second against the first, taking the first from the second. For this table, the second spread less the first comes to 4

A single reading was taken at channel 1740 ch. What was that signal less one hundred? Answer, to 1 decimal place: -82.3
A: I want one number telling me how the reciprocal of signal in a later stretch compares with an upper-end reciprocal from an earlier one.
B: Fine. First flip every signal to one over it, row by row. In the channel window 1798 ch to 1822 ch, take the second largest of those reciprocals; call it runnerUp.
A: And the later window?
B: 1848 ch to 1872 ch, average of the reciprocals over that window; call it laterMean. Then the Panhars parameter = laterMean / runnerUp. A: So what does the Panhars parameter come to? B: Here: 1.06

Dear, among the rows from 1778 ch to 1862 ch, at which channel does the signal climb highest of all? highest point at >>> 1795 ch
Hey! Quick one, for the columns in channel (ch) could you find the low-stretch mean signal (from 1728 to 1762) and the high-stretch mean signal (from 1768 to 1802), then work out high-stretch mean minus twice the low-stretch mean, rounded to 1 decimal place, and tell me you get -17.3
